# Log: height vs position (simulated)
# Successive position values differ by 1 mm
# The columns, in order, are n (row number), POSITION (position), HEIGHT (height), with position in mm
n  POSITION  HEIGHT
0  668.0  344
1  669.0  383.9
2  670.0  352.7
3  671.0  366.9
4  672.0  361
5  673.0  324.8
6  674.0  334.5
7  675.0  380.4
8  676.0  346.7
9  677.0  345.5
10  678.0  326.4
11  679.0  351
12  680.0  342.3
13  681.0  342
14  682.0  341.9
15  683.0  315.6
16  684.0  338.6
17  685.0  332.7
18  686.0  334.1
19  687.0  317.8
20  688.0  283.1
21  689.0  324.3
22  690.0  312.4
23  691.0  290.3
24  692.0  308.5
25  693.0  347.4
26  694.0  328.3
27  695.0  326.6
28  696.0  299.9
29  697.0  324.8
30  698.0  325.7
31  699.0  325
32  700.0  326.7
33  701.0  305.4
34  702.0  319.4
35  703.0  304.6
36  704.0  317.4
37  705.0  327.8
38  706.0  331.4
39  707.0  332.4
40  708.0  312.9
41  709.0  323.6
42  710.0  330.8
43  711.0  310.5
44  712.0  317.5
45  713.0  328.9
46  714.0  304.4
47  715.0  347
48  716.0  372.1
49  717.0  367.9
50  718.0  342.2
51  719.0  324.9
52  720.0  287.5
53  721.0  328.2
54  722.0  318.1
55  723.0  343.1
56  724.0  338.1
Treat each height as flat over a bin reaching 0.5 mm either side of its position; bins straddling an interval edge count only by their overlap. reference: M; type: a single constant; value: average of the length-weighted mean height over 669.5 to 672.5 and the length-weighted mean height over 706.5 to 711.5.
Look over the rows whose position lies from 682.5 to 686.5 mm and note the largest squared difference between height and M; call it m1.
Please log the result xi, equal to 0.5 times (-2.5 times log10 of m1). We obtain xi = -3.5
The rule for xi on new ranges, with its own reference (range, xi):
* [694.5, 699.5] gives -4.0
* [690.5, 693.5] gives -4.3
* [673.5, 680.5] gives -4.0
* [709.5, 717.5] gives -3.9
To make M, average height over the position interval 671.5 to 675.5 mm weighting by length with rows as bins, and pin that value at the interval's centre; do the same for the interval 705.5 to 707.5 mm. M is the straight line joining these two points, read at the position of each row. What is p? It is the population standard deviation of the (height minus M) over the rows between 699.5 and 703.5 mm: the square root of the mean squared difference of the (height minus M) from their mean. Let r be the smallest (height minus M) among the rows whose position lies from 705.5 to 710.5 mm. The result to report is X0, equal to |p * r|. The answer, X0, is 164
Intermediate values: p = 9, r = -18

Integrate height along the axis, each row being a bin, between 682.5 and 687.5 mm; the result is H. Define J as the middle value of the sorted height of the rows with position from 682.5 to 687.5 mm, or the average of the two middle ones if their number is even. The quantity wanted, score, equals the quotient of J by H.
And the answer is 0.203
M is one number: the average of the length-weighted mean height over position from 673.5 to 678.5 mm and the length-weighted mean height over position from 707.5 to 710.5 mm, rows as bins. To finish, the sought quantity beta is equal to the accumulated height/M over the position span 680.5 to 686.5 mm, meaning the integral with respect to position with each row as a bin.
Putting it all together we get 6.0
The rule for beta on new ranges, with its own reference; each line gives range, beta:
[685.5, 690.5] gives 4.7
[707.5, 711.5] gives 3.8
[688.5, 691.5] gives 2.8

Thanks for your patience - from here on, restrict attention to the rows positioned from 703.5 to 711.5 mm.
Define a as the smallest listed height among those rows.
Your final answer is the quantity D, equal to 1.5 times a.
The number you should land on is 466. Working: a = 310.5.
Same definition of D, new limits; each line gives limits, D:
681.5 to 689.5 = 425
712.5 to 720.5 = 431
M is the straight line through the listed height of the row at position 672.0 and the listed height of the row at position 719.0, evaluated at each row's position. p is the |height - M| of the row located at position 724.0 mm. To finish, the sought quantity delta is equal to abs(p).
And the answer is 17.0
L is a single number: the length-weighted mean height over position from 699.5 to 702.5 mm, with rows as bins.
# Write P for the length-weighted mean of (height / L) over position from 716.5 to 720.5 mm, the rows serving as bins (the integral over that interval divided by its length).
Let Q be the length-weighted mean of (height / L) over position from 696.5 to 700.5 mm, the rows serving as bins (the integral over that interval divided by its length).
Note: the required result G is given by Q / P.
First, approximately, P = 1.04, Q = 1.026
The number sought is 0.98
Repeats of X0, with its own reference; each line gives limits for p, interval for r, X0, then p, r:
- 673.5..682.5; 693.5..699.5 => 518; 14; -38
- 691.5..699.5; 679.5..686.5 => 386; 13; -29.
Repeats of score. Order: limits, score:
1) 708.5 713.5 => 0.201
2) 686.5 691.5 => 0.204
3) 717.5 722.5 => 0.203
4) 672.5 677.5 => 0.199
